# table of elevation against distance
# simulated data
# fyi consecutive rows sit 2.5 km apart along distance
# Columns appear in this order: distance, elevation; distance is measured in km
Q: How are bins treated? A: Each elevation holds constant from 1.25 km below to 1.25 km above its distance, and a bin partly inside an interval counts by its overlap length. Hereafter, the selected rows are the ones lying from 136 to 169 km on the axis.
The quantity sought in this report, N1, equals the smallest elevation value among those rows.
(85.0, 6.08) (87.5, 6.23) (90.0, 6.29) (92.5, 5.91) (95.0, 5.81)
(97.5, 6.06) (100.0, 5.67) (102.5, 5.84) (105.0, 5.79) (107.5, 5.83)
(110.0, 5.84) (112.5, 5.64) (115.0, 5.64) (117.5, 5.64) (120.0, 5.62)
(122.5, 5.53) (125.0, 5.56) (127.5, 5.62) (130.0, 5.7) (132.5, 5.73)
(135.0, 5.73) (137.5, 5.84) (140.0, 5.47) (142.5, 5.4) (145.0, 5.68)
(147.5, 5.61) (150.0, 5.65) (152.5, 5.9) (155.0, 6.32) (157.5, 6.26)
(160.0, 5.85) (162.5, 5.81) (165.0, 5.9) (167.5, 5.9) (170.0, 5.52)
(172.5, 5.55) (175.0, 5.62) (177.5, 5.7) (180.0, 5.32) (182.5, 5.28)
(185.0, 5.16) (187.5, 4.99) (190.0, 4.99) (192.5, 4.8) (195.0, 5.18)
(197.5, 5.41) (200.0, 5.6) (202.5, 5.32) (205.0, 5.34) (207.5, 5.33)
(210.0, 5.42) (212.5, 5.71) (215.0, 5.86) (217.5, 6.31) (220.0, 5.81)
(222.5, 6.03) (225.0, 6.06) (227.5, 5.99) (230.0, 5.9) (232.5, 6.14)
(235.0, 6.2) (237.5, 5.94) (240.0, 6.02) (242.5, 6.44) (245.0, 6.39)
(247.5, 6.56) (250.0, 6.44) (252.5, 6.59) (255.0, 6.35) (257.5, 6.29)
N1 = 5.4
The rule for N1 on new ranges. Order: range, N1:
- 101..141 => 5.47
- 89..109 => 5.67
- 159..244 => 4.8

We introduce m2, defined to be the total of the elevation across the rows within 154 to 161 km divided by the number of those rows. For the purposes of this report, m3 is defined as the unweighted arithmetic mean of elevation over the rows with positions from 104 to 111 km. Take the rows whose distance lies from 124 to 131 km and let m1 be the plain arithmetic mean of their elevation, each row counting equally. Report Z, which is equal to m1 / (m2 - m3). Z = 17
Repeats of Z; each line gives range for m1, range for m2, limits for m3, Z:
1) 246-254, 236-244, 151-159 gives -245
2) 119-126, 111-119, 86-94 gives -11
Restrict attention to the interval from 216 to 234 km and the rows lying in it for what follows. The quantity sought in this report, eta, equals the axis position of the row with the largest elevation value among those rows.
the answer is 217.5 km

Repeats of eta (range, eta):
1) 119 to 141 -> 137.5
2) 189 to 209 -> 200.0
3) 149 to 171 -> 155.0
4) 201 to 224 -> 217.5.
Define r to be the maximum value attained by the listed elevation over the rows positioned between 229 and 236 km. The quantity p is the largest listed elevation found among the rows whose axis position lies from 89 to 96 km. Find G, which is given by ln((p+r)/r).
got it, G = 0.700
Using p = 6.29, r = 6.2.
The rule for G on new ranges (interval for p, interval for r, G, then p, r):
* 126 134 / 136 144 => 0.684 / 5.73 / 5.84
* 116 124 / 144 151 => 0.690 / 5.64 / 5.68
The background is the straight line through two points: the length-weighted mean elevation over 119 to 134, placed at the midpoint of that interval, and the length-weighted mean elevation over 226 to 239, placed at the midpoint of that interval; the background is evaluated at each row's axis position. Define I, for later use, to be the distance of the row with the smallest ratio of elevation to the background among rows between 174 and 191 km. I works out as 190.0 km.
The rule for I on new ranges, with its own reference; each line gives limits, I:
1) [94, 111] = 100.0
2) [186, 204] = 192.5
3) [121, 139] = 122.5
